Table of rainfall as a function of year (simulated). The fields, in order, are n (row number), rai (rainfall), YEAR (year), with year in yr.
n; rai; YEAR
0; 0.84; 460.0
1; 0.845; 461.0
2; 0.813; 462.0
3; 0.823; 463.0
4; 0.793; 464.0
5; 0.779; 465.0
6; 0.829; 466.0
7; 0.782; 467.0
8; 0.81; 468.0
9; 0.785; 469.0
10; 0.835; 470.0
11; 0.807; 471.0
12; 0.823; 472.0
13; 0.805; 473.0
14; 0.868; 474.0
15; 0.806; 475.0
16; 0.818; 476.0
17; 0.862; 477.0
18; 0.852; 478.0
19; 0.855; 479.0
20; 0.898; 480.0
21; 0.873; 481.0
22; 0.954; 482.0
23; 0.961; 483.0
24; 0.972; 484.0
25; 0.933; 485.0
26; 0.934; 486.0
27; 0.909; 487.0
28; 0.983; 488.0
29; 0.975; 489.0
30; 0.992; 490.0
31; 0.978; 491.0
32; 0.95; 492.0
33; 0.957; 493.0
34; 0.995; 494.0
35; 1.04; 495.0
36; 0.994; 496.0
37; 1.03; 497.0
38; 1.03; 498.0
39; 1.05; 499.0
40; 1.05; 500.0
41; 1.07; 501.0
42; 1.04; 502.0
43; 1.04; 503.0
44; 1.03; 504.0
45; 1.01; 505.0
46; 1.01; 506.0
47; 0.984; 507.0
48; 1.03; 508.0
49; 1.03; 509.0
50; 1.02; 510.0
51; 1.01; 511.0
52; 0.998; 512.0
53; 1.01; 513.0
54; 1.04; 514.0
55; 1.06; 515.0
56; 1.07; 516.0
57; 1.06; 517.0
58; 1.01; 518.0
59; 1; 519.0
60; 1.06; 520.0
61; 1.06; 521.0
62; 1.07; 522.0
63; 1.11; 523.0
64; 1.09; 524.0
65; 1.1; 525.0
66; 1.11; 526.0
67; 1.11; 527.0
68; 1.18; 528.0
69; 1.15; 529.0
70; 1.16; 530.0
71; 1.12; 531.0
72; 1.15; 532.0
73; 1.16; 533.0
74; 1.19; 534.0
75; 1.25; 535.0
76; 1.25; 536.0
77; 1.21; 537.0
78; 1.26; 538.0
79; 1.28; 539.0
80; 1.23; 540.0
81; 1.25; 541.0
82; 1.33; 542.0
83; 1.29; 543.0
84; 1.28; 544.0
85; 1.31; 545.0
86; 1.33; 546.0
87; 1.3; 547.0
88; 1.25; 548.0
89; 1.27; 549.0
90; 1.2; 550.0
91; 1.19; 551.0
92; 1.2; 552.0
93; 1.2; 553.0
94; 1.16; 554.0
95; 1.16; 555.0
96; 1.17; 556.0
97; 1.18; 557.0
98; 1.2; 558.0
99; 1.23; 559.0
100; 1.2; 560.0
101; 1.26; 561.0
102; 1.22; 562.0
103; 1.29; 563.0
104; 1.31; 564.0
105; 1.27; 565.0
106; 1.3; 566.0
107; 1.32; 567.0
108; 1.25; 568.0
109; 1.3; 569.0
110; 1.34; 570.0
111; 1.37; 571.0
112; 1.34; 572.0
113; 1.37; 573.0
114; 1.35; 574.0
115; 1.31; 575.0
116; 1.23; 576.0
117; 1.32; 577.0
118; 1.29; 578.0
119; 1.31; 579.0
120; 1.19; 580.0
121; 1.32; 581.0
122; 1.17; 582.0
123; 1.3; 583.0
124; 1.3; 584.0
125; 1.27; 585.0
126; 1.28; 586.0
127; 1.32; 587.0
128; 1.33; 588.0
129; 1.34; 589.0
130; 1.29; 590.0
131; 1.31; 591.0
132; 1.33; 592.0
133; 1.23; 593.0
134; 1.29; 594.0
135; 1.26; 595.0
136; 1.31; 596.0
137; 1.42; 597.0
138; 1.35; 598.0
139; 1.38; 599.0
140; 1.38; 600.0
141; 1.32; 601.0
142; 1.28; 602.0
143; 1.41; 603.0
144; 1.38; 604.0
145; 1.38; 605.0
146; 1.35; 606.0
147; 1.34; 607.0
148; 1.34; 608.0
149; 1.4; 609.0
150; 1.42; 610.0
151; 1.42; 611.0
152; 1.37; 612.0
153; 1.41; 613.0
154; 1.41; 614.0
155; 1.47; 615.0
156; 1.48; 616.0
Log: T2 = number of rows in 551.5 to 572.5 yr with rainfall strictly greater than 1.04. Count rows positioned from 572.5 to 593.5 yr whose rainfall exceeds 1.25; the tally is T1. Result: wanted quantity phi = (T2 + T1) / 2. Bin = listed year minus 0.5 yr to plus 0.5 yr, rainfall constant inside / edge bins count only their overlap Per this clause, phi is 19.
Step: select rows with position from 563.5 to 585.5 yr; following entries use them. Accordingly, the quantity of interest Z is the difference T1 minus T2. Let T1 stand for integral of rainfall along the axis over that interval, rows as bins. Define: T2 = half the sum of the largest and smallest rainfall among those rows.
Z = 27.3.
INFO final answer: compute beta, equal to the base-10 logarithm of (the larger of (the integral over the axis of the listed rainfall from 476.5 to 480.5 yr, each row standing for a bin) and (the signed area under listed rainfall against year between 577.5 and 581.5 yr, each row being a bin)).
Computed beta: 0.708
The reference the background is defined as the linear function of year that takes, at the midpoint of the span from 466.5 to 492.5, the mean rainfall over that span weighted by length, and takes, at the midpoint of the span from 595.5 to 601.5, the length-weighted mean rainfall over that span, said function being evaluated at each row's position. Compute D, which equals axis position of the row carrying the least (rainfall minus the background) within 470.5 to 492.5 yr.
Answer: 475.0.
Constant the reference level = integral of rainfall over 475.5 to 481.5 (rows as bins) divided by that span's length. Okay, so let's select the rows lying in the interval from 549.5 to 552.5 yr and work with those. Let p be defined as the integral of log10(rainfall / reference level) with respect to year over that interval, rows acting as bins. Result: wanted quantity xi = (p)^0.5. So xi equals 0.7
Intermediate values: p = 0.43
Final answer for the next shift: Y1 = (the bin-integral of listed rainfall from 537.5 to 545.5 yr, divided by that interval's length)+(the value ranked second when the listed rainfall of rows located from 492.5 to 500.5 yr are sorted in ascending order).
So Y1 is 2.27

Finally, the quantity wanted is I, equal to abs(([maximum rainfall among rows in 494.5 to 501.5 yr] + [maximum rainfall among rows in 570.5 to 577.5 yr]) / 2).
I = 1.22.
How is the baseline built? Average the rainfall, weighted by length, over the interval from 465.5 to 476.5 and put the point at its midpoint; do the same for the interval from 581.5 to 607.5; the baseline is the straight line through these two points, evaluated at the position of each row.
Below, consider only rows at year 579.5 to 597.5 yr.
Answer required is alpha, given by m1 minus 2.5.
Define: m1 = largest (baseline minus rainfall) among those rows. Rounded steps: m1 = 0.10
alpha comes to -2.40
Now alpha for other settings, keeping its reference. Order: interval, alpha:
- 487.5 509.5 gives -2.52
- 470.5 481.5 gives -2.47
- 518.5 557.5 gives -2.49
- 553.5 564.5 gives -2.50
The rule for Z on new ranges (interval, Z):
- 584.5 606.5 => 27.9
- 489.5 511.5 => 21.3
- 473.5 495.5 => 19.4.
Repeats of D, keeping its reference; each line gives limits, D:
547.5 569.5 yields 555.0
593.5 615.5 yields 602.0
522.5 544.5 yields 524.0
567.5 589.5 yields 582.0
